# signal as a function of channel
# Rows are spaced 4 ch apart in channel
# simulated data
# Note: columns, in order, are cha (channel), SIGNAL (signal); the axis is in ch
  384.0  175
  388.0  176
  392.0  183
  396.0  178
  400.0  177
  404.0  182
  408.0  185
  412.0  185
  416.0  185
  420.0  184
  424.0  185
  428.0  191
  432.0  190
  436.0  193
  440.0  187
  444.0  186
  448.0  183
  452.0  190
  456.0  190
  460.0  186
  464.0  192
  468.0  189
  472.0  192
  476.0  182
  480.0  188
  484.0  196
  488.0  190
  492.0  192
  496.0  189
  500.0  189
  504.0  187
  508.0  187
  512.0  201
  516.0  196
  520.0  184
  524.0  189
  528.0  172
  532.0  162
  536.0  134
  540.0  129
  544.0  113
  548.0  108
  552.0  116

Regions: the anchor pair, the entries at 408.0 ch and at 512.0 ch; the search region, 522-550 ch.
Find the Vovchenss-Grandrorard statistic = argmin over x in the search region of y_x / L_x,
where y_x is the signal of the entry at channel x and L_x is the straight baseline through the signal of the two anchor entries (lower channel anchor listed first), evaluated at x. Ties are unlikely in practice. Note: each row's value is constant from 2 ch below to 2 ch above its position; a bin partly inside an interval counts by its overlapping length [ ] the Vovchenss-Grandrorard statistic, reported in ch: 548.0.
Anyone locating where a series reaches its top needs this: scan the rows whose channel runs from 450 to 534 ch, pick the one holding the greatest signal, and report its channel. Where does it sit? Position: 512.0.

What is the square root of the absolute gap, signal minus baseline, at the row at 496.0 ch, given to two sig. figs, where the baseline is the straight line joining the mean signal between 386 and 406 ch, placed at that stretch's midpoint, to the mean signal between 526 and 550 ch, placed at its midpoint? 6.3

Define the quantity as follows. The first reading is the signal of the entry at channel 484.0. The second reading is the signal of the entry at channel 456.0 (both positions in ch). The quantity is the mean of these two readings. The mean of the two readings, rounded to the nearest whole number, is 193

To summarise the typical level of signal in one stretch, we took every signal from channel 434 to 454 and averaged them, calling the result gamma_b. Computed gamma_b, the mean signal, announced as 188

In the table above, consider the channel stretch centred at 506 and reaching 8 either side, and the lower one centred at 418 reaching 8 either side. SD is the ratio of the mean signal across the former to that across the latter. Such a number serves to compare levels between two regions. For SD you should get 1.03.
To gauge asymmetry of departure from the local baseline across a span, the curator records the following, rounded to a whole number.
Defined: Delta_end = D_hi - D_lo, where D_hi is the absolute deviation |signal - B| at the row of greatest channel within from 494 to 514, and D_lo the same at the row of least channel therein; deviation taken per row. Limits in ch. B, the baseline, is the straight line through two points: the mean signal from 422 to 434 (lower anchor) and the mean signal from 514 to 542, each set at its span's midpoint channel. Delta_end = 16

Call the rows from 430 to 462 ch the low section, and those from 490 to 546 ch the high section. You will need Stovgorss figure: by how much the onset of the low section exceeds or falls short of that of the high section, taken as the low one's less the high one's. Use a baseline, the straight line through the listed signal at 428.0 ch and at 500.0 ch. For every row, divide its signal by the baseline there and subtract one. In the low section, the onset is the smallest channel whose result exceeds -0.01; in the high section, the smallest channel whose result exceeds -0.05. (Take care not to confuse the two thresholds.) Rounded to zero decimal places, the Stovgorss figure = -60 ch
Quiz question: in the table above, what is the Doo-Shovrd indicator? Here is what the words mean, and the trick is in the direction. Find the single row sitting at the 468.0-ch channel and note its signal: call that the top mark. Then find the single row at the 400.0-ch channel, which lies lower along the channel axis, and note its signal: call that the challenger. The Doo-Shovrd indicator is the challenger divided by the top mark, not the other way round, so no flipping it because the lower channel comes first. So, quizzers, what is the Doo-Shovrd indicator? 0.94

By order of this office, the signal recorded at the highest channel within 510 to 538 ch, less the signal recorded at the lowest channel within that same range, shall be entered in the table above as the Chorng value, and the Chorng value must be -67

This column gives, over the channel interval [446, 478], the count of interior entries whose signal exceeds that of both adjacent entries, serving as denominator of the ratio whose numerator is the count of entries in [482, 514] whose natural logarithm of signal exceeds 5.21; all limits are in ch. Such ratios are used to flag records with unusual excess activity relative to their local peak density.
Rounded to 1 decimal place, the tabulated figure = 4.0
